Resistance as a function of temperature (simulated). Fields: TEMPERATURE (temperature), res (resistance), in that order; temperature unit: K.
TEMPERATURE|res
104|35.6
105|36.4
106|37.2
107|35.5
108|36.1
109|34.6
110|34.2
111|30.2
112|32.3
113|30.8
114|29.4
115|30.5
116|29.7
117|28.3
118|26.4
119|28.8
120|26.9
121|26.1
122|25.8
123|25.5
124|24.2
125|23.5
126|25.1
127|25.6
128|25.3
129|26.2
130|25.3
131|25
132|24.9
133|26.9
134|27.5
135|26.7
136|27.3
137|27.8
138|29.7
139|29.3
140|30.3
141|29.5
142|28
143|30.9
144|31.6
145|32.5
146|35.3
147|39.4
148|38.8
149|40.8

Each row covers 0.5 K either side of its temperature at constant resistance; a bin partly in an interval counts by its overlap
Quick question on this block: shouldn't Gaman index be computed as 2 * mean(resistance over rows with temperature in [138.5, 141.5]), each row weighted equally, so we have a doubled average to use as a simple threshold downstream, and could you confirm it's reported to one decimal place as 59.4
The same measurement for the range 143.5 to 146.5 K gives 66.3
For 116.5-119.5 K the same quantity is 55.7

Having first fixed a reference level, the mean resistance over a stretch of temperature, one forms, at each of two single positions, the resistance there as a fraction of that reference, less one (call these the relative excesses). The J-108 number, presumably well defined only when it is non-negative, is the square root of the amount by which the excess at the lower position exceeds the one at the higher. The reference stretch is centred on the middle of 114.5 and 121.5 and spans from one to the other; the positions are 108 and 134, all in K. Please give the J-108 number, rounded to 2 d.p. 0.55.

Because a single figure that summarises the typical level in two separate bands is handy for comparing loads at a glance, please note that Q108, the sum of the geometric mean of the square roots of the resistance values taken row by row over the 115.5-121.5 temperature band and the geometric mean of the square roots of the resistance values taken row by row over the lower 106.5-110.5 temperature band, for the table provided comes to 11.2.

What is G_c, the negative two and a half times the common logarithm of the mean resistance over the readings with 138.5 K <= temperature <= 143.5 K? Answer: -3.68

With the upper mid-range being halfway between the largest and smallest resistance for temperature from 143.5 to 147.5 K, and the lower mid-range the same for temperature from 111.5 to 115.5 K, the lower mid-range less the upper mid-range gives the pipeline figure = -5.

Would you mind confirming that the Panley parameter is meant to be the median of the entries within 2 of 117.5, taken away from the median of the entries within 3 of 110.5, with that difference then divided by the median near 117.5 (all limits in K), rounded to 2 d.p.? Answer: 0.16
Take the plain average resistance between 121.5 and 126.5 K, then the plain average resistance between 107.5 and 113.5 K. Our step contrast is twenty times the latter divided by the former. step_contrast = 26.6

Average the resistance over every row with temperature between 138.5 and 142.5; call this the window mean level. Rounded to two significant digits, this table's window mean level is 29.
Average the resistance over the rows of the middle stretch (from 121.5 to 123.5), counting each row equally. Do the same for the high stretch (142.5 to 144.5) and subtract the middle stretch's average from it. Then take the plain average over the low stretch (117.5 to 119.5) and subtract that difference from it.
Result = 22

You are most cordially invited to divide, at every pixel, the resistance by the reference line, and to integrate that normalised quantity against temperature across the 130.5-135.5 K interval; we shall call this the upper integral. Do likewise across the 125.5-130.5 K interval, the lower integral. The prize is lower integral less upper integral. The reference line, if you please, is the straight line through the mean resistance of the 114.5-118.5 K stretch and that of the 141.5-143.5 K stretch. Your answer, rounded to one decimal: -0.1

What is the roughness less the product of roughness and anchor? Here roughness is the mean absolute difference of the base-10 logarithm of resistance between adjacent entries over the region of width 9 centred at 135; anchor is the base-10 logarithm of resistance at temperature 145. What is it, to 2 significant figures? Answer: -0.0070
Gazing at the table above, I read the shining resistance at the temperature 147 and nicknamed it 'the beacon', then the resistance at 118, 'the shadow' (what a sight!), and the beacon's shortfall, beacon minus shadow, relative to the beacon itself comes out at 0.33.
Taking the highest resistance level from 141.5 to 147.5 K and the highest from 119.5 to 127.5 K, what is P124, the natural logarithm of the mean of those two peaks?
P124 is 3.50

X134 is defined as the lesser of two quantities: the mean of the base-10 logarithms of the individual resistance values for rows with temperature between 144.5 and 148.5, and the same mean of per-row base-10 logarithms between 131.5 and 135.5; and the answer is 1.42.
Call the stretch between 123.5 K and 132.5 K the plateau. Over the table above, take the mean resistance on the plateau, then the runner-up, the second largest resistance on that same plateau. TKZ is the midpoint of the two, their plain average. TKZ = 25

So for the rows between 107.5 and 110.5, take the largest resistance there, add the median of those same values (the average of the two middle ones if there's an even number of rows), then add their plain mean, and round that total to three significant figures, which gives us 106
